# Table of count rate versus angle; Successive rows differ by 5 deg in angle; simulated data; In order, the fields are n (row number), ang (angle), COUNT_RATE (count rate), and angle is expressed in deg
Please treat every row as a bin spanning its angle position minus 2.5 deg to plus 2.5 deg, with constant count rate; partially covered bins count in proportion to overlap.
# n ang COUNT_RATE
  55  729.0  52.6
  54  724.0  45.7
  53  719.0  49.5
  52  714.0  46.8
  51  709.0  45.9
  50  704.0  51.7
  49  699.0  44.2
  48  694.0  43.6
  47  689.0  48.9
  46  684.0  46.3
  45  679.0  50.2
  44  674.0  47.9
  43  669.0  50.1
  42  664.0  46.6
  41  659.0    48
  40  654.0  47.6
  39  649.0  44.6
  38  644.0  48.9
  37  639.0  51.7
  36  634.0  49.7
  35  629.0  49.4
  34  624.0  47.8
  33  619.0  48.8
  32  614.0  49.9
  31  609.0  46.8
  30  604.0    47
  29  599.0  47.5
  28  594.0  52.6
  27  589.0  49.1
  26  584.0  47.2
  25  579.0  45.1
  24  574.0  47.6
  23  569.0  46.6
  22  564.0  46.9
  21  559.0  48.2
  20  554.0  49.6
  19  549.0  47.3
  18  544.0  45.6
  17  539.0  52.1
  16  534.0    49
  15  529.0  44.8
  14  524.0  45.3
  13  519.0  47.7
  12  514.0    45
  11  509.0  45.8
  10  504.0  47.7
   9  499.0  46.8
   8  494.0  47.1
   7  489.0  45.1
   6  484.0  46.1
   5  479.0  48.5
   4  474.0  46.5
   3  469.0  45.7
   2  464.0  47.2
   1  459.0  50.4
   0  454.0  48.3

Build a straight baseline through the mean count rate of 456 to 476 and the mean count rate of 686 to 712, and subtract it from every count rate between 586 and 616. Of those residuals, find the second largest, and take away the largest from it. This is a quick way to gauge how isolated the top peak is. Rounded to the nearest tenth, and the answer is -2.6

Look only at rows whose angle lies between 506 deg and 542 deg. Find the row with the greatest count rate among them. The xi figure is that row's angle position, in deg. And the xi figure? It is 539.0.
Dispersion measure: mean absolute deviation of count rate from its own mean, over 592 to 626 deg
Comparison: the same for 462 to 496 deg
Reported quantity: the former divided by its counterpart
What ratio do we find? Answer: 1.8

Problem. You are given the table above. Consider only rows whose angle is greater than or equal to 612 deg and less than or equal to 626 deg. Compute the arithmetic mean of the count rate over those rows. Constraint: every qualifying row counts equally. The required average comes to 48.8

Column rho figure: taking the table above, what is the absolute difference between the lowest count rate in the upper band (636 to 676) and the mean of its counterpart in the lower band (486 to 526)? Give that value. 2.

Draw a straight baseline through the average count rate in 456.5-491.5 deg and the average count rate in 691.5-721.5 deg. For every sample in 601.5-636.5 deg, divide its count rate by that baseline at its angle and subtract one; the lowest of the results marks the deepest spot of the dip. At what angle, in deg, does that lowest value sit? 609.0 deg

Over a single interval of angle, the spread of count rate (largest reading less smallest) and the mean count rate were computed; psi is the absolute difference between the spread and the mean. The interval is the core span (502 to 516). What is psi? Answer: 43.5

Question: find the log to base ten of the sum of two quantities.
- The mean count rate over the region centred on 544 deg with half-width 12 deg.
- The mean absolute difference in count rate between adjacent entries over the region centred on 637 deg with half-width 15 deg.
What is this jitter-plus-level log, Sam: 1.71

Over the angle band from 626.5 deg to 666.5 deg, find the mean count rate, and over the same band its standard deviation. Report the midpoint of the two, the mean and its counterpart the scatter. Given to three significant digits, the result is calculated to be 25.2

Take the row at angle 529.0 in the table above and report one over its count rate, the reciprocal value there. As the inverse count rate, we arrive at 0.0223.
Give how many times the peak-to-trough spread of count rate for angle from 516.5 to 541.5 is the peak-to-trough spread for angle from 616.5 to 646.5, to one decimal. 1.9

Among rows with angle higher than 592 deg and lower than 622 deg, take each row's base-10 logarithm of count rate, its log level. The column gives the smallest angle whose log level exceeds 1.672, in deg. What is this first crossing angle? 594.0 deg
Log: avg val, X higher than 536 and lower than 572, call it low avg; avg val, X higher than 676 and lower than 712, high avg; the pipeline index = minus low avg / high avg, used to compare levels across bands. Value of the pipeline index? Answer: -1.017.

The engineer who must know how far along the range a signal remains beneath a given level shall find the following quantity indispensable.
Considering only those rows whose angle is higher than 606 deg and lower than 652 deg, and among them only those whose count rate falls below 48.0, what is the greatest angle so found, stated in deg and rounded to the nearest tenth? 649.0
